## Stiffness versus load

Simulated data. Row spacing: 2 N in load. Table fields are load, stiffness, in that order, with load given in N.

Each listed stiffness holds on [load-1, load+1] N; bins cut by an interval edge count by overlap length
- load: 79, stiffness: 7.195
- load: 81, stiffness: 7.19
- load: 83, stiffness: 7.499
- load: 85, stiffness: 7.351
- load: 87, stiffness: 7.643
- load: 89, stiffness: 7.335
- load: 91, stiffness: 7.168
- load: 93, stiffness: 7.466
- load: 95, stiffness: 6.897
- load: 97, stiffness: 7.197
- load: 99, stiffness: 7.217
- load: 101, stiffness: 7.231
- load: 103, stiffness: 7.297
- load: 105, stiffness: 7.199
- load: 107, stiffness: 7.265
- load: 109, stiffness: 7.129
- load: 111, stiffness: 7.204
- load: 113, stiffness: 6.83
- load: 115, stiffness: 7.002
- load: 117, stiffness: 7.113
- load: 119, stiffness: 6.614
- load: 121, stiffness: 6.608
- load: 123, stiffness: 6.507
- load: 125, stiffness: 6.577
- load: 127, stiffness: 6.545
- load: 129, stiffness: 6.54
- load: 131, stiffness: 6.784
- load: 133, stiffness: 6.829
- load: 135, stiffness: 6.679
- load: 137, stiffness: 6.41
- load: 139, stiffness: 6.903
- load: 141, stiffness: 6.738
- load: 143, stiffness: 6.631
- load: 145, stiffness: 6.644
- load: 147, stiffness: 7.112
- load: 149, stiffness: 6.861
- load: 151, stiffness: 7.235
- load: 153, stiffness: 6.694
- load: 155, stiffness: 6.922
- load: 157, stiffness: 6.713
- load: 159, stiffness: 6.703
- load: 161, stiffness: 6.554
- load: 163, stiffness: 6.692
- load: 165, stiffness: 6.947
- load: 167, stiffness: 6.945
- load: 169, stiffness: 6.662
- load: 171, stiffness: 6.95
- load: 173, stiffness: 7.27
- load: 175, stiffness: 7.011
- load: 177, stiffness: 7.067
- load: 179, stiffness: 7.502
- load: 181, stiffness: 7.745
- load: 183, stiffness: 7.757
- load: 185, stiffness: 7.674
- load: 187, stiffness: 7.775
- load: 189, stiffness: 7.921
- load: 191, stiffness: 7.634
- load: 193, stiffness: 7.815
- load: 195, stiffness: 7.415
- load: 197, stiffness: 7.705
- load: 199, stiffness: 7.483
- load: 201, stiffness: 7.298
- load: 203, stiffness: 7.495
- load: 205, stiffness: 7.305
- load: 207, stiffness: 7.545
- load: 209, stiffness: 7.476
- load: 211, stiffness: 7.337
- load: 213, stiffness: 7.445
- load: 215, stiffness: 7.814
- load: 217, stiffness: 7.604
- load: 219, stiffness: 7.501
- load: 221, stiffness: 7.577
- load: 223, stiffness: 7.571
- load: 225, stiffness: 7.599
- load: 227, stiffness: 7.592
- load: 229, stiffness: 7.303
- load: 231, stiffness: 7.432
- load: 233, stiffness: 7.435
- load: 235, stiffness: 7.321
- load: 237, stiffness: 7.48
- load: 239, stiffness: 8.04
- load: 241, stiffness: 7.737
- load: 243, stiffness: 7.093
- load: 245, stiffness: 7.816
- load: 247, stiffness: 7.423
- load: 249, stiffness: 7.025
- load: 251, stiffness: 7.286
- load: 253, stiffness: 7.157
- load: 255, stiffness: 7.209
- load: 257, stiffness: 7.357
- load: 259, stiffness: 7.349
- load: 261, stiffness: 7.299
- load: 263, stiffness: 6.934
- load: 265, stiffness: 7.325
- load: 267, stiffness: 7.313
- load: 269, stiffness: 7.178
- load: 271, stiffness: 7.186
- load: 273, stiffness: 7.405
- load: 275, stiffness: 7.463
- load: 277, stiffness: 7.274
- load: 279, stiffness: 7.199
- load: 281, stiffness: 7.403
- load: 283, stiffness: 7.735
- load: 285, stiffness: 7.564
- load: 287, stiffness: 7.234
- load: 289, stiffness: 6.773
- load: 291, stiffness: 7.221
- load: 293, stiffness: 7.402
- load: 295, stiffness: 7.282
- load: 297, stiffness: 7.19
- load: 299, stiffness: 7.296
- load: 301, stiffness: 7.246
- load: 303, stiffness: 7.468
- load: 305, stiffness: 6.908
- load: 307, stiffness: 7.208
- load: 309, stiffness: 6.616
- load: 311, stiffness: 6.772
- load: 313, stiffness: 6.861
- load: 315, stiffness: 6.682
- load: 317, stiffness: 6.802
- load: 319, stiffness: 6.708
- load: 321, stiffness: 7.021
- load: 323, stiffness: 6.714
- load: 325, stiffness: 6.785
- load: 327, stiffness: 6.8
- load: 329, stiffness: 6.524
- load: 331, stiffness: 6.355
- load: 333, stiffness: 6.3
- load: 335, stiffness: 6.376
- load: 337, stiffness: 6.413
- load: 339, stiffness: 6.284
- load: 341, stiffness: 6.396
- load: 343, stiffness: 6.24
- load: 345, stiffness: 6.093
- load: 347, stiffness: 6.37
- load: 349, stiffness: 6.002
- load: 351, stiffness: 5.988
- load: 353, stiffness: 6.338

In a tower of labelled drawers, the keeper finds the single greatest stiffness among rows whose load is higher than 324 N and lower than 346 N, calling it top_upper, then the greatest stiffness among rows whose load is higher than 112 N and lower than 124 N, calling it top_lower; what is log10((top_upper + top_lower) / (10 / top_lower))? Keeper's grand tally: 1.00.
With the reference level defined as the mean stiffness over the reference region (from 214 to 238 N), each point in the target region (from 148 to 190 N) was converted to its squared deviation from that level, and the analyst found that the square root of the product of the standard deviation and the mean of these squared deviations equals 0.31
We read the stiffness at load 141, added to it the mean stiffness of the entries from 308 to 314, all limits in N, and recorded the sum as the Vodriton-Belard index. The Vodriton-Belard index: 13.5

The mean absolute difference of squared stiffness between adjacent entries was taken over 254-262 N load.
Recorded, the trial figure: 1.0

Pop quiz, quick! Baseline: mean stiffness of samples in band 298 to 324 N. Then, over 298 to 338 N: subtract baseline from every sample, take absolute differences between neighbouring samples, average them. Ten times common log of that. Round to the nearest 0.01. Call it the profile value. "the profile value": -7.13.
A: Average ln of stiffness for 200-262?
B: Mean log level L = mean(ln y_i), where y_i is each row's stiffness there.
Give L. 2.01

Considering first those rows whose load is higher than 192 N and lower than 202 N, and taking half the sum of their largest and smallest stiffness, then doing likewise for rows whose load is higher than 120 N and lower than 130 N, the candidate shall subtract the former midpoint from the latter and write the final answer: -1.0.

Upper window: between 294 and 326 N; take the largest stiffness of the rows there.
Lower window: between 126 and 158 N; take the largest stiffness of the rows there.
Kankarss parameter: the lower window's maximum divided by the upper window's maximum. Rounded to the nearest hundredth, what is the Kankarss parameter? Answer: 0.97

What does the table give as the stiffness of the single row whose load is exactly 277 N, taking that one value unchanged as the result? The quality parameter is 7.274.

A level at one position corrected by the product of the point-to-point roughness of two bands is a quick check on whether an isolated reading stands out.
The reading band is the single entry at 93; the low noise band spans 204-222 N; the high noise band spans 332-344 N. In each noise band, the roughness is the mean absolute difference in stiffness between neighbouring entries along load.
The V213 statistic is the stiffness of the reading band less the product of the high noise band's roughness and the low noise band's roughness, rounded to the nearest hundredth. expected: 7.45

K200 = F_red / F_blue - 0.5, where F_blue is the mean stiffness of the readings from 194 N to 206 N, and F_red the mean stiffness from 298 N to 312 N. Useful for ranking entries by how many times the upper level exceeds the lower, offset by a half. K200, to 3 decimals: 0.449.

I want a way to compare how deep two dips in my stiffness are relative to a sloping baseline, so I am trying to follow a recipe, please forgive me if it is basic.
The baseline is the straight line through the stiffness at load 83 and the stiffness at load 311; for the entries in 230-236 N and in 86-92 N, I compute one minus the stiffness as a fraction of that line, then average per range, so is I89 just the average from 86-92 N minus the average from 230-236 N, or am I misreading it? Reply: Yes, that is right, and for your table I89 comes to 0.067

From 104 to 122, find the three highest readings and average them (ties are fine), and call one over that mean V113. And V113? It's 0.1385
